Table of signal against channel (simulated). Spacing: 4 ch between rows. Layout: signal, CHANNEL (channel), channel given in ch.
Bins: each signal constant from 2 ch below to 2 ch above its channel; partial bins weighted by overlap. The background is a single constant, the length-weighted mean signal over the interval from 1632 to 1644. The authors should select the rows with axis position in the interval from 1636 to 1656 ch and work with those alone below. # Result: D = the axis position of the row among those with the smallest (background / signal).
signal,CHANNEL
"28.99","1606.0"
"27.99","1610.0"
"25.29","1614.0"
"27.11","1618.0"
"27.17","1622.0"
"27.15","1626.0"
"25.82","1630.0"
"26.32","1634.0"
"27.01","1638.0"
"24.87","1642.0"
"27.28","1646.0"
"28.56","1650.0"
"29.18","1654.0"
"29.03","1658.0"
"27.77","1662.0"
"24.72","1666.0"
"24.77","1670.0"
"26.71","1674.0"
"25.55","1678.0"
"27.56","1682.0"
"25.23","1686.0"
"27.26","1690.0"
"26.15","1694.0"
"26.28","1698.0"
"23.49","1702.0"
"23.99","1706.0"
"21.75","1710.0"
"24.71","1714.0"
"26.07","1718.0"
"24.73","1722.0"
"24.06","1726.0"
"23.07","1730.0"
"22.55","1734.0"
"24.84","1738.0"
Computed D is 1654.0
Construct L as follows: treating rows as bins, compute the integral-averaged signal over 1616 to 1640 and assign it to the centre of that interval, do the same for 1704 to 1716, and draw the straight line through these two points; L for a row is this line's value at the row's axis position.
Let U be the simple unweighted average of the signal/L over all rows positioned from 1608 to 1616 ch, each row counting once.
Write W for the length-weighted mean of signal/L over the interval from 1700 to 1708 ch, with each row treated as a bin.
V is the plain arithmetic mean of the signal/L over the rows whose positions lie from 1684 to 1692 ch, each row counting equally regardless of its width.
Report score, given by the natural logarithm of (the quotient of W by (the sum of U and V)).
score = -0.72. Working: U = 0.97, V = 1.08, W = 1.00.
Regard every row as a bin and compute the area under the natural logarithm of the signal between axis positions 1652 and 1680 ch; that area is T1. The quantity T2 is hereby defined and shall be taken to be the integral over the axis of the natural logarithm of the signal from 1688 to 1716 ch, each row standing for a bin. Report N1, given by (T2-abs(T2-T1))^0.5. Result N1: 9.36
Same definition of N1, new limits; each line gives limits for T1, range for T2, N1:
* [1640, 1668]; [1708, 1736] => 9.22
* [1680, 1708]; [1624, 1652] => 9.53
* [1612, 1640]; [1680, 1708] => 9.48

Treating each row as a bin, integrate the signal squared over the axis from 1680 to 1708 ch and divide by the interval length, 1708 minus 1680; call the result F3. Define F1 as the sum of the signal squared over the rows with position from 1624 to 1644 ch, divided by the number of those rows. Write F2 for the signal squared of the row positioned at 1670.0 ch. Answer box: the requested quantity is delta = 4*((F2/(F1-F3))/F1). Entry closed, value 0.14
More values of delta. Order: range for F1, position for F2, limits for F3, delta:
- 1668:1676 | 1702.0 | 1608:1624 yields -0.05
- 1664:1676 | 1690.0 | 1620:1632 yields -0.07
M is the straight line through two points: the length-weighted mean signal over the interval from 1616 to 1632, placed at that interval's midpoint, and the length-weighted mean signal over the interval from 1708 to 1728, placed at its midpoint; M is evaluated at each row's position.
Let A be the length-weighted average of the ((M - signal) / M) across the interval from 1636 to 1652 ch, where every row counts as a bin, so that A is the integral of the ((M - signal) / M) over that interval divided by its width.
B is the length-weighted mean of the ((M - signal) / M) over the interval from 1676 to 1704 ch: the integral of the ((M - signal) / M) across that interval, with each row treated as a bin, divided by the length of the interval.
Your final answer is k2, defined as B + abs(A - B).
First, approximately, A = -0.03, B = -0.04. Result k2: -0.025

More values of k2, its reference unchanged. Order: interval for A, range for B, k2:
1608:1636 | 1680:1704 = 0.006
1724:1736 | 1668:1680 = 0.030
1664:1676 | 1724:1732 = 0.029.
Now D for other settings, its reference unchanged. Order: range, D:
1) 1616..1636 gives 1622.0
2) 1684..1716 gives 1690.0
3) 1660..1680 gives 1662.0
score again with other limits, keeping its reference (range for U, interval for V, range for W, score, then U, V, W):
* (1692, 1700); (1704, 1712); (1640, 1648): -0.72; 1.09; 0.97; 1.00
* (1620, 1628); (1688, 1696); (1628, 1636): -0.77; 1.01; 1.10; 0.98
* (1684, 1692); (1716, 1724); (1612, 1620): -0.82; 1.08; 1.10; 0.96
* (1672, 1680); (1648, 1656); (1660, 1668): -0.74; 1.05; 1.12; 1.04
